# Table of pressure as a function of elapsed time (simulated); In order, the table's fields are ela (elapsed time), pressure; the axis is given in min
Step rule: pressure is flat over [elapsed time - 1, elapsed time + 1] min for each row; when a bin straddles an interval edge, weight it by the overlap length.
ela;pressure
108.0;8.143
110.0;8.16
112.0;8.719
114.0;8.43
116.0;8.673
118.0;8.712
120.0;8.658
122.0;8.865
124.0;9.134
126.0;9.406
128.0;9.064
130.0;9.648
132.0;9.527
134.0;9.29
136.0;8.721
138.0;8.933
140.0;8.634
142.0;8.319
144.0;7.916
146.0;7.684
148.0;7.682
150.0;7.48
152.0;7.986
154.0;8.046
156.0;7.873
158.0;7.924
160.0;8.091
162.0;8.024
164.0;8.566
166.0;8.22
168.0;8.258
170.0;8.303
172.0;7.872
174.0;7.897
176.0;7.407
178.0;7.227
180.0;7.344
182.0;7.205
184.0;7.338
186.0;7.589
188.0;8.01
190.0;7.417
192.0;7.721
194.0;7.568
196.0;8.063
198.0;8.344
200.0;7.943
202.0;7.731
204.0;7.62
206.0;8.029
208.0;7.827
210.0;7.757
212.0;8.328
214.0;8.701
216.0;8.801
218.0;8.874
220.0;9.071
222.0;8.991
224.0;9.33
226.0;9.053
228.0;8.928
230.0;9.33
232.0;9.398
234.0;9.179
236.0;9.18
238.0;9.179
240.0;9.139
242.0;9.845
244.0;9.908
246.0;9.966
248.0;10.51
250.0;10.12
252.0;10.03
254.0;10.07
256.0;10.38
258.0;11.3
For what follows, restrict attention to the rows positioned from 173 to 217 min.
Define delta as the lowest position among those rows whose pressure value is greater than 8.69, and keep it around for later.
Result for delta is 214.0 min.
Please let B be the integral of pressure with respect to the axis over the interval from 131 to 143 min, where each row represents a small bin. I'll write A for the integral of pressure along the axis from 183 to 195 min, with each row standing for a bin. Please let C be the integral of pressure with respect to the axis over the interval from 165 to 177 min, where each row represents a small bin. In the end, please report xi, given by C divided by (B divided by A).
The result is 82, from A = 91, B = 107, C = 96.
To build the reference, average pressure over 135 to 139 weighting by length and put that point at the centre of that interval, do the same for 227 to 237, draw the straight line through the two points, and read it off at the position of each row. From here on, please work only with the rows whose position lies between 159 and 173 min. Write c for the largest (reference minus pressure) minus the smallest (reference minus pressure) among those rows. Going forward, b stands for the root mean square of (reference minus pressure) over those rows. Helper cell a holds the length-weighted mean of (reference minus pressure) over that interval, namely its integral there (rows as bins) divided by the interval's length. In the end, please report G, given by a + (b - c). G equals 0.8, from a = 0.8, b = 0.78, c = 0.73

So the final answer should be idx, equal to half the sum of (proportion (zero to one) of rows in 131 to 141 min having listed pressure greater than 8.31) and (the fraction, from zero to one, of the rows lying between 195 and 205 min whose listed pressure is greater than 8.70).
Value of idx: 0.5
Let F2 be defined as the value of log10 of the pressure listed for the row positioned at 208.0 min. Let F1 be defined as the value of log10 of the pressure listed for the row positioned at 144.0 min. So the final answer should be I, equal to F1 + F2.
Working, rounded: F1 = 0.90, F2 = 0.89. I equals 1.79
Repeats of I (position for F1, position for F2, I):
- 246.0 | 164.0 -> 1.93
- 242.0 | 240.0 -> 1.95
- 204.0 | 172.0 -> 1.78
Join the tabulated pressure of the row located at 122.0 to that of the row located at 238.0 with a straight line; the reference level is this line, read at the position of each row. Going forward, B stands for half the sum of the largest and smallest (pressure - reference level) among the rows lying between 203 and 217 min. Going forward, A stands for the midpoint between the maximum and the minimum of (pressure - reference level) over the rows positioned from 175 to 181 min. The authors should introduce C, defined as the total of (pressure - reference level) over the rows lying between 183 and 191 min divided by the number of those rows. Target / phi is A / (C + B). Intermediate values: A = -1.7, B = -0.89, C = -1.5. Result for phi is 0.7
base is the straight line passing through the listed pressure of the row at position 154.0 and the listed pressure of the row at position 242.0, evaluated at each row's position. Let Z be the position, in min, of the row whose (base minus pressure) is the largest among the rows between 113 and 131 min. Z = 114.0 min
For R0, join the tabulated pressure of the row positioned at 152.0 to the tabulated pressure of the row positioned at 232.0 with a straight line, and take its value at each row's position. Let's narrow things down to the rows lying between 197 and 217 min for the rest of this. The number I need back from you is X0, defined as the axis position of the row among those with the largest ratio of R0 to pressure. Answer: 204.0 min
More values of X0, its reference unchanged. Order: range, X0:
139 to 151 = 150.0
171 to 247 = 182.0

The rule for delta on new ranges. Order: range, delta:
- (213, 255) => 214.0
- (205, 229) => 214.0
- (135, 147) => 136.0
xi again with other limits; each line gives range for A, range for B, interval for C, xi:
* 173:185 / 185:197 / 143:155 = 90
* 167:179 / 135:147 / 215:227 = 101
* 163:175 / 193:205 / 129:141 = 114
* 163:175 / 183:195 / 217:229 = 117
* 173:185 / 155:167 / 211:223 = 96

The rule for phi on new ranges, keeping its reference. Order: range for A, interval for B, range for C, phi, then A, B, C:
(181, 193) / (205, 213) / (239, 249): 3.7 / -1.4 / -1.06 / 0.7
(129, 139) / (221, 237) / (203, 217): -0.3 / 0.3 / 0.01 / -1.0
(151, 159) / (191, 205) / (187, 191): 0.4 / -1.0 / -1.11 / -1.3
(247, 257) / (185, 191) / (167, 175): -0.5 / 1.1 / -1.33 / -0.9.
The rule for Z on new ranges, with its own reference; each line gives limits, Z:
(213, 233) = 228.0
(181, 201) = 182.0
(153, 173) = 172.0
